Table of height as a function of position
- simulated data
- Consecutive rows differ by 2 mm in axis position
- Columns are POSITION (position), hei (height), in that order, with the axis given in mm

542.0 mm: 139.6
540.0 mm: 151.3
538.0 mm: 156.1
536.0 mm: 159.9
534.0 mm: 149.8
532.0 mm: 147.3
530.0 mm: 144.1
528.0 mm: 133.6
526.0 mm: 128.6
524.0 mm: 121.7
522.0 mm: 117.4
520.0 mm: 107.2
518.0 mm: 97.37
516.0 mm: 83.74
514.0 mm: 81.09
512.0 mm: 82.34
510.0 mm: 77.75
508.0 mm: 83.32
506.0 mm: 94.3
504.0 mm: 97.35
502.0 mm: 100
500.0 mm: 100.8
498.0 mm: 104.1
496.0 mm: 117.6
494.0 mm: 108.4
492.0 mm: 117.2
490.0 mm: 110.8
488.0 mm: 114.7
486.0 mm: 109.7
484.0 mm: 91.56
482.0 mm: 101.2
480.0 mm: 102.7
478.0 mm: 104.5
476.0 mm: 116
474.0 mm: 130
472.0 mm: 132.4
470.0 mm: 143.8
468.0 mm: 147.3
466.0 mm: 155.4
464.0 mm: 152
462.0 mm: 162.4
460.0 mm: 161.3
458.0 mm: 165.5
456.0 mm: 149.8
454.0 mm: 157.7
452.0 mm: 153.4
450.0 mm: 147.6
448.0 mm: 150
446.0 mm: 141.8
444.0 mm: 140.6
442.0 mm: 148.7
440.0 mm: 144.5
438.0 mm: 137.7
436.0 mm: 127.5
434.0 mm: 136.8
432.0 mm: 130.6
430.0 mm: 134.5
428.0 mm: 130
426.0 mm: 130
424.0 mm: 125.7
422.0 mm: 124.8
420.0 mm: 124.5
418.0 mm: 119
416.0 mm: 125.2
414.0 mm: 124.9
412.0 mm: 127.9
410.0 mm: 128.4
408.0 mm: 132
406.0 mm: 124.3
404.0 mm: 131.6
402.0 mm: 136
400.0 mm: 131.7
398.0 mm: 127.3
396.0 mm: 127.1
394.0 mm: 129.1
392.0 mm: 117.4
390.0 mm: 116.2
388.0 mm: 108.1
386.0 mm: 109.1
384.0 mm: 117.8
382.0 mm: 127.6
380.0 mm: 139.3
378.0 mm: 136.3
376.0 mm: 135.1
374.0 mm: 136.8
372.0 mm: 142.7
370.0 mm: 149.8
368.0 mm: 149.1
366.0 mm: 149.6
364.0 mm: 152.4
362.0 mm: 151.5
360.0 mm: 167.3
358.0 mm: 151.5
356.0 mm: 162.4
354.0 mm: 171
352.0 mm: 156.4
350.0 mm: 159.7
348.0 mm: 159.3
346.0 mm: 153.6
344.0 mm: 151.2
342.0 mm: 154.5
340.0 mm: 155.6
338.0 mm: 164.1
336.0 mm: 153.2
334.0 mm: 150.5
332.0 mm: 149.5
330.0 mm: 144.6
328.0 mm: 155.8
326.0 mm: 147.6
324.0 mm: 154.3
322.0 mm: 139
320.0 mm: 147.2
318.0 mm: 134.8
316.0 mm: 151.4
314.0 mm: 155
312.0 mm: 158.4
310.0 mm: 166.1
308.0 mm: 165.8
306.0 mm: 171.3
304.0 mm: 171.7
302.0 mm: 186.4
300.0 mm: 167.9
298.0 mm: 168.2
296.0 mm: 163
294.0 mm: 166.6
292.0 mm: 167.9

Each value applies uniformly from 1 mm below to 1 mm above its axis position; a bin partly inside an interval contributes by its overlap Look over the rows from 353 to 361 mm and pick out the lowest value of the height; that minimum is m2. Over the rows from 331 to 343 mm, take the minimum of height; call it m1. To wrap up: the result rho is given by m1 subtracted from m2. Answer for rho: 2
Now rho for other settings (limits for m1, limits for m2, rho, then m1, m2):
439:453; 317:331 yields -6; 140.6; 134.8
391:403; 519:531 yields -10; 117.4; 107.2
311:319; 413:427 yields -16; 134.8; 119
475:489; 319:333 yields 47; 91.56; 139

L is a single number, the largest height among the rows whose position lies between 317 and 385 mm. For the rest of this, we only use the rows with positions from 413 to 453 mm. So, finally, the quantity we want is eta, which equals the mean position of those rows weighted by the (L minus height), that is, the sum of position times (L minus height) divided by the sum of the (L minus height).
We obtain 430.1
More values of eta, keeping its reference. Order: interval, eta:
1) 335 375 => 357.7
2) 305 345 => 326.6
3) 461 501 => 484.7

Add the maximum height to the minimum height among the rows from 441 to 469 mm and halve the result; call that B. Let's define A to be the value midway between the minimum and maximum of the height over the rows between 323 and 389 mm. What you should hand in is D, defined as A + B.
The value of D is 293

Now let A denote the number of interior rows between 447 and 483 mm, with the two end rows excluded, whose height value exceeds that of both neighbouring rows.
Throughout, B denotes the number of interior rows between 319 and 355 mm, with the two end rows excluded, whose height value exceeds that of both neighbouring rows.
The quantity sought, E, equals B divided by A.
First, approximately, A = 4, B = 4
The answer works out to 1.0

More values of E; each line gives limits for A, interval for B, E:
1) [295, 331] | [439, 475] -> 1.0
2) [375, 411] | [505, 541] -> 0.5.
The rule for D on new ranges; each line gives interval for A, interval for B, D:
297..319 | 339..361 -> 322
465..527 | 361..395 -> 247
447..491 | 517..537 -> 257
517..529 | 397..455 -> 254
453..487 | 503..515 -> 216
